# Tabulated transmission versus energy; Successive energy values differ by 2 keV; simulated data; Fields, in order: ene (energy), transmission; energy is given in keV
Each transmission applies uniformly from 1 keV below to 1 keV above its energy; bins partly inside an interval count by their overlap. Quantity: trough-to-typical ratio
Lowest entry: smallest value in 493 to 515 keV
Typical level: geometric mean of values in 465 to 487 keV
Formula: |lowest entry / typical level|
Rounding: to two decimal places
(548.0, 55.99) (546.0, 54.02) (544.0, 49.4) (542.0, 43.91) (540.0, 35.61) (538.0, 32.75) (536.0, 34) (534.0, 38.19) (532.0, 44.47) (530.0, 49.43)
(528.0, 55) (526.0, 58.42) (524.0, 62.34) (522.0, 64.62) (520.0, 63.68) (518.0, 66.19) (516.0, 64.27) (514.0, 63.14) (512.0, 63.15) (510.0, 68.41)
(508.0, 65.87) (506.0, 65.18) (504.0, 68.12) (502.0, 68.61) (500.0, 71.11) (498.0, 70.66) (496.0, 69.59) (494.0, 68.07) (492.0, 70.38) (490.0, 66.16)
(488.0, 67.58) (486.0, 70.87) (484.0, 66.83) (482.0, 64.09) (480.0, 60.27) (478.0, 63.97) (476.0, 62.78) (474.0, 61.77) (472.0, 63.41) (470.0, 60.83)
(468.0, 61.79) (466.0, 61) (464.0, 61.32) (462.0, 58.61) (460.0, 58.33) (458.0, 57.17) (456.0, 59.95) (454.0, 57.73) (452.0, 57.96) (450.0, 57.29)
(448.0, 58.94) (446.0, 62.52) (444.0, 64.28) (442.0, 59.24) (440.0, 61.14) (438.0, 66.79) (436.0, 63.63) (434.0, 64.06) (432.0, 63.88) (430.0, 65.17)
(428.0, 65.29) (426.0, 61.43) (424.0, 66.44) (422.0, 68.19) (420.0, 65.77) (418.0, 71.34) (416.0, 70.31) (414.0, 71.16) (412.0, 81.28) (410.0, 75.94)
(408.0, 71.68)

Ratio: 1.00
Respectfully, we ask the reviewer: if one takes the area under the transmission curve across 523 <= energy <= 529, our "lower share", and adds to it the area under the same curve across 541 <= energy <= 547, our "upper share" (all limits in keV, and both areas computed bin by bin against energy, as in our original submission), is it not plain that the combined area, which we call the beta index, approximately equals 646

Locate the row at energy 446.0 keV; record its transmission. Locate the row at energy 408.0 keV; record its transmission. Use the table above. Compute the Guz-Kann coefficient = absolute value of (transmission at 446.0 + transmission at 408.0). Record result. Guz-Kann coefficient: 134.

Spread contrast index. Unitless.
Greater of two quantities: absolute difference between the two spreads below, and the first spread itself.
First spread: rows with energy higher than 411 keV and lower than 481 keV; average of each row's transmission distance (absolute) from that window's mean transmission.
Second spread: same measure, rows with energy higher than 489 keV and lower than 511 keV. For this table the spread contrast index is 3.6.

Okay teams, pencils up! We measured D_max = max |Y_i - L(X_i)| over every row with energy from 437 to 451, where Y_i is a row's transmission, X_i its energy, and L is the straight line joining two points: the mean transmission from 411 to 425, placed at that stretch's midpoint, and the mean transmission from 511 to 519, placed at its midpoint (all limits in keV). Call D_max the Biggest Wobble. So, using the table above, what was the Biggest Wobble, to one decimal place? 11.2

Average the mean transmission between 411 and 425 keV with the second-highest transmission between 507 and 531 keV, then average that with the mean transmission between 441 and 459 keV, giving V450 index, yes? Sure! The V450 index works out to 63.9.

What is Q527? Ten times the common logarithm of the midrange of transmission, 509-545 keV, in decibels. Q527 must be 17.0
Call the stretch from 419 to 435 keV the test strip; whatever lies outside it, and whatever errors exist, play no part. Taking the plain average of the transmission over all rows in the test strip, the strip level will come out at 65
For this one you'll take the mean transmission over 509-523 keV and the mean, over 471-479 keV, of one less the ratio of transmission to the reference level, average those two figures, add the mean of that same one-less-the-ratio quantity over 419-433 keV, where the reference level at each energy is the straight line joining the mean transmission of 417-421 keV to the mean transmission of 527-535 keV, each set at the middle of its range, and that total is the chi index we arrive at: 32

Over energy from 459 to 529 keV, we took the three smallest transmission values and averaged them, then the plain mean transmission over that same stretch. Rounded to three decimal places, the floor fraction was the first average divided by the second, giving 0.888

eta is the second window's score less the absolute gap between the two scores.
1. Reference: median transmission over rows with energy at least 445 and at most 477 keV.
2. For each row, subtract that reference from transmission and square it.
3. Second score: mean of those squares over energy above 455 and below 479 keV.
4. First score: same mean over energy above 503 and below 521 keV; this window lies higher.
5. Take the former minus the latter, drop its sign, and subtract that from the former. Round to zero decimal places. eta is -19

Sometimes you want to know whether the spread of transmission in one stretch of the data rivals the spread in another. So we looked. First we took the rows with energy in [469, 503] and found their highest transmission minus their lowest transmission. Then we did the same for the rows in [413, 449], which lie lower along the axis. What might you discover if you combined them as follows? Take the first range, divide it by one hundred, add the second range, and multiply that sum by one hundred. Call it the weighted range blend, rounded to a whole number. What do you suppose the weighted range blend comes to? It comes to 1251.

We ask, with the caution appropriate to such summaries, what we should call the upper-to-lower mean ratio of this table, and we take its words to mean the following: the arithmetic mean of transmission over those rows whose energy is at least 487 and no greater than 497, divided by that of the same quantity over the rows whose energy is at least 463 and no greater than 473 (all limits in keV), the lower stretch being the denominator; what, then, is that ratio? 1.11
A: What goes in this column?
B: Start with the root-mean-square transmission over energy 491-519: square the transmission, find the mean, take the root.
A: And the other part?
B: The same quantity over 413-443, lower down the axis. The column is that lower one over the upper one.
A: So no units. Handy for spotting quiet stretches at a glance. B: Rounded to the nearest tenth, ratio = 1.0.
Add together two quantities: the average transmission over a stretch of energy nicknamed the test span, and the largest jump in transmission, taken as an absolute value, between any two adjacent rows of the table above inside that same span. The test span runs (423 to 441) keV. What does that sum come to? 70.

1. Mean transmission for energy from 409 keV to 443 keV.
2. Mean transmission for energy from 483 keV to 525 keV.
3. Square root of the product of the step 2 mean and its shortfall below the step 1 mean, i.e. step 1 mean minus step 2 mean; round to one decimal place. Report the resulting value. 3.9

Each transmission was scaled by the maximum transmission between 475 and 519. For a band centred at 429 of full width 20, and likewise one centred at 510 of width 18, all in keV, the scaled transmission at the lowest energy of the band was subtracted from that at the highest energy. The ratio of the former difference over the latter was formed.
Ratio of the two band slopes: -0.42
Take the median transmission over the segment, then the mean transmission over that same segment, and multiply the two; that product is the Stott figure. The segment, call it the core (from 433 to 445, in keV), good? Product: 4034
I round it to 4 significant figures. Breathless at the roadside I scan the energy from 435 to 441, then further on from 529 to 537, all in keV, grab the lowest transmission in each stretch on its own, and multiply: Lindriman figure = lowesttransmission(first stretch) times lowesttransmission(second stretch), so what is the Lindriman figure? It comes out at 2079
